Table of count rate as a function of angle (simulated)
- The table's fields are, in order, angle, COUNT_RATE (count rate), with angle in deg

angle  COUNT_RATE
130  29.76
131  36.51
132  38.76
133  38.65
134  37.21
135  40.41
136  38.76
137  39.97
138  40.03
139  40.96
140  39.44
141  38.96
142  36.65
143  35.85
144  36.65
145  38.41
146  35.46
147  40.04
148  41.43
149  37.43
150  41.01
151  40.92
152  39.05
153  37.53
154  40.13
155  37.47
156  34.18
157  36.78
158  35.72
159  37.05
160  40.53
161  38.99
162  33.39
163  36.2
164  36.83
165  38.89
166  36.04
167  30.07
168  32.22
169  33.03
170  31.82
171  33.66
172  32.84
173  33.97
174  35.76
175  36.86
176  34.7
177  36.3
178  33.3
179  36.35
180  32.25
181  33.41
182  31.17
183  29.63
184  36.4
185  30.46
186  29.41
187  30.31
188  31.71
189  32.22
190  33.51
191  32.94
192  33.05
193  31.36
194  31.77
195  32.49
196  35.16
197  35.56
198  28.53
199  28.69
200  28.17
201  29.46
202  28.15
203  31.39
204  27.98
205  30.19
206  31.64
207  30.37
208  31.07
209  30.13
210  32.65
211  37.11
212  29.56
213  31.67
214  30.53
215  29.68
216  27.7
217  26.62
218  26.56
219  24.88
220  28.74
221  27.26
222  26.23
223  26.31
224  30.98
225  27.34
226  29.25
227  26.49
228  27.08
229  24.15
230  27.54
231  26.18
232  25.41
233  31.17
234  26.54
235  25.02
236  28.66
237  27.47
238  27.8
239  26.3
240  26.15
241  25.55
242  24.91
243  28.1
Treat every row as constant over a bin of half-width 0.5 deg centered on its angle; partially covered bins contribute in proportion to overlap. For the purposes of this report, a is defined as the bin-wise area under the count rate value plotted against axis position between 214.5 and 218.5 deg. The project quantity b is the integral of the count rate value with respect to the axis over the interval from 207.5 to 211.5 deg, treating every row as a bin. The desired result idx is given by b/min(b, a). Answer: 1.18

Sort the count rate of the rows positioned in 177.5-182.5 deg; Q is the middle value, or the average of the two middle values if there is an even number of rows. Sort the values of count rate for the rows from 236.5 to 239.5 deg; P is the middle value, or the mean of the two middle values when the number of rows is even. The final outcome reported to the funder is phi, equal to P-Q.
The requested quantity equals -6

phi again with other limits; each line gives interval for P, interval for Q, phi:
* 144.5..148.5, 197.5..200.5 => 11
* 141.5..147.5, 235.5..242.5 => 10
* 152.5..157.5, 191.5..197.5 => 5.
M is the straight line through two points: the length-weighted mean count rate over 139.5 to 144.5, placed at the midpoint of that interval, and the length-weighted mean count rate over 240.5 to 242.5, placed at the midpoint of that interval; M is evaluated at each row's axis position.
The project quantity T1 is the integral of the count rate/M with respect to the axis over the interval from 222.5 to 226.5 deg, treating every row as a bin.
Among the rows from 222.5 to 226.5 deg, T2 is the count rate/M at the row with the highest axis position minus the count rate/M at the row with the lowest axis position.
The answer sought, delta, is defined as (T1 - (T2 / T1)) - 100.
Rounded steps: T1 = 4.17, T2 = 0.12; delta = -95.9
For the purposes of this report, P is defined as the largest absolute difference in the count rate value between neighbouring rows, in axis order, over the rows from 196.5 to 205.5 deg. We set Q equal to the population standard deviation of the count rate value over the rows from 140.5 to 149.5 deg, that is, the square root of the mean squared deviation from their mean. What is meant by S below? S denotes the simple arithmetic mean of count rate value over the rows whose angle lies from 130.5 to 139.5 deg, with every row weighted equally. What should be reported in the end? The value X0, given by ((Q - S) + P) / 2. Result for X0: -15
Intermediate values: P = 7.0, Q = 1.88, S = 39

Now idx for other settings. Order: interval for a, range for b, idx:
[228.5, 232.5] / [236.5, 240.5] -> 1.04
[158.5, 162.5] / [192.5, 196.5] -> 1.00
